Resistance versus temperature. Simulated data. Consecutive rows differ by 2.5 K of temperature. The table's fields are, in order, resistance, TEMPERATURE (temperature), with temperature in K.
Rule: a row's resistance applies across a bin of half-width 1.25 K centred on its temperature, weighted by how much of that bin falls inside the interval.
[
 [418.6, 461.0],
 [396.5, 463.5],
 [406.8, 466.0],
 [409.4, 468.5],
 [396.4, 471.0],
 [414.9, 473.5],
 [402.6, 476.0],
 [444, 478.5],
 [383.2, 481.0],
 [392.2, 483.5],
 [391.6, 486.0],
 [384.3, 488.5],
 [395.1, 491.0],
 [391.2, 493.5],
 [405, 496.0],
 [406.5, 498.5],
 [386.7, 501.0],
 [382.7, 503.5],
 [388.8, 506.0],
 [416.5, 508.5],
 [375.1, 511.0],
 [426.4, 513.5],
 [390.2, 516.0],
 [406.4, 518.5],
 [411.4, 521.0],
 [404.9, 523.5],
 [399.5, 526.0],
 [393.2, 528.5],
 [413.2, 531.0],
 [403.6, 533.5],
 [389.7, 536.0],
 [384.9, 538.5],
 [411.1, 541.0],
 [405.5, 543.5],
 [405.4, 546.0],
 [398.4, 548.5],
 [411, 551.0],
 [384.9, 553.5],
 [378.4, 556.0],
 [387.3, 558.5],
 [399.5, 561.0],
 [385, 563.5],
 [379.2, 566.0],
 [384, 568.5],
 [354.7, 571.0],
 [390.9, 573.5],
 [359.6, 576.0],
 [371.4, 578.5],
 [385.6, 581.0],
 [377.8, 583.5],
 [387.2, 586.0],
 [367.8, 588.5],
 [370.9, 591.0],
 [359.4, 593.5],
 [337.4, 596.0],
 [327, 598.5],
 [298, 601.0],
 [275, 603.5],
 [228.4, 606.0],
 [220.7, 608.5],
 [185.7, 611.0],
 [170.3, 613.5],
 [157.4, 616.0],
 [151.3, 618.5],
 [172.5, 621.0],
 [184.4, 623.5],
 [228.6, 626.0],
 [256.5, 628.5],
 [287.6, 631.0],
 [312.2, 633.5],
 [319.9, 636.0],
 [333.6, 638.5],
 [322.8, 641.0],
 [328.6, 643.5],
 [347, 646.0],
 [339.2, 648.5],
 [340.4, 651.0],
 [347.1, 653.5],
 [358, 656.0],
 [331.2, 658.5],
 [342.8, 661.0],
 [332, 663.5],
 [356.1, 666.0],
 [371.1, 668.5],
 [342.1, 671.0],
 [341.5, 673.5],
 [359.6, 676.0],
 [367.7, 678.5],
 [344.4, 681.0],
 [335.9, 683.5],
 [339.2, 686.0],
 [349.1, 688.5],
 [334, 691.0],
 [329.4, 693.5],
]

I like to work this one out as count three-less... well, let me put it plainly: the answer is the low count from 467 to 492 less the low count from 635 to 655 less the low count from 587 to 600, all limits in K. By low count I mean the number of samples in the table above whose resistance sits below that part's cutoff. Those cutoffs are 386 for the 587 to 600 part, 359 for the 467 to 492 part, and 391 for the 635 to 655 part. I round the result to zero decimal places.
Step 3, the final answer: -13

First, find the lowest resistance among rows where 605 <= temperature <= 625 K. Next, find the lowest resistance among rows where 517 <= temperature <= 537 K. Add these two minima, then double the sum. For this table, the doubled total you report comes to 1082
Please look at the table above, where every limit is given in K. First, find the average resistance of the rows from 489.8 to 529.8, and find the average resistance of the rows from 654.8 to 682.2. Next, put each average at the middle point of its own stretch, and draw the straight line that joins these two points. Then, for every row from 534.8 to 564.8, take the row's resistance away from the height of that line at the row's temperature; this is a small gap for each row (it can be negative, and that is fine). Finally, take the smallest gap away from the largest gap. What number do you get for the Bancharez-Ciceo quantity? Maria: 31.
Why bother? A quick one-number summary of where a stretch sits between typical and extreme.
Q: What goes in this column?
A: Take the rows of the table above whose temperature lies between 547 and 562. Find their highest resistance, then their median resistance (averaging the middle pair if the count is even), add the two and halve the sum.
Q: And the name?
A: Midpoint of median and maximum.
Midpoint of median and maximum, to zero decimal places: 402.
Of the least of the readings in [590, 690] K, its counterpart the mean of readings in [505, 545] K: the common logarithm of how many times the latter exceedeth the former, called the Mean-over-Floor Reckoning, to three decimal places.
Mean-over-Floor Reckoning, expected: 0.424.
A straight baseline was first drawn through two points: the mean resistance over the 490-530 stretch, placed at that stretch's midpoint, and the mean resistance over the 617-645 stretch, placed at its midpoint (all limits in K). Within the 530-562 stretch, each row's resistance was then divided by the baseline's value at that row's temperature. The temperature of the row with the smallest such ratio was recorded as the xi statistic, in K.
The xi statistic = 538.5 K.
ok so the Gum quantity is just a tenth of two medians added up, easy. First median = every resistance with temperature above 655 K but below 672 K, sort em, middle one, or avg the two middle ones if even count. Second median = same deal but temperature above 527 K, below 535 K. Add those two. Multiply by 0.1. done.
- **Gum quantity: 75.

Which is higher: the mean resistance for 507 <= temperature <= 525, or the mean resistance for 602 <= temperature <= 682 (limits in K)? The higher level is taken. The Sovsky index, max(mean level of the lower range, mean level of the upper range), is 404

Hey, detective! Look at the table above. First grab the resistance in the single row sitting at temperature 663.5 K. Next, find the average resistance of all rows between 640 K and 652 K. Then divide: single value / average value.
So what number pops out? 1.0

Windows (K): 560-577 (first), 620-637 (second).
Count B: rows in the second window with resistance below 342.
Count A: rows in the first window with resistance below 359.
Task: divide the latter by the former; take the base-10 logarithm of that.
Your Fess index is -0.85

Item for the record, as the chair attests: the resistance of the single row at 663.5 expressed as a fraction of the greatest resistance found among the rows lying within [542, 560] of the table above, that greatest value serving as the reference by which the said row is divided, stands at 0.81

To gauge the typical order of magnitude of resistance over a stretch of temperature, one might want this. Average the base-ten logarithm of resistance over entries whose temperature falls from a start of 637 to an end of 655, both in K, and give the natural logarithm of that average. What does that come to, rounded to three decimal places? 0.927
